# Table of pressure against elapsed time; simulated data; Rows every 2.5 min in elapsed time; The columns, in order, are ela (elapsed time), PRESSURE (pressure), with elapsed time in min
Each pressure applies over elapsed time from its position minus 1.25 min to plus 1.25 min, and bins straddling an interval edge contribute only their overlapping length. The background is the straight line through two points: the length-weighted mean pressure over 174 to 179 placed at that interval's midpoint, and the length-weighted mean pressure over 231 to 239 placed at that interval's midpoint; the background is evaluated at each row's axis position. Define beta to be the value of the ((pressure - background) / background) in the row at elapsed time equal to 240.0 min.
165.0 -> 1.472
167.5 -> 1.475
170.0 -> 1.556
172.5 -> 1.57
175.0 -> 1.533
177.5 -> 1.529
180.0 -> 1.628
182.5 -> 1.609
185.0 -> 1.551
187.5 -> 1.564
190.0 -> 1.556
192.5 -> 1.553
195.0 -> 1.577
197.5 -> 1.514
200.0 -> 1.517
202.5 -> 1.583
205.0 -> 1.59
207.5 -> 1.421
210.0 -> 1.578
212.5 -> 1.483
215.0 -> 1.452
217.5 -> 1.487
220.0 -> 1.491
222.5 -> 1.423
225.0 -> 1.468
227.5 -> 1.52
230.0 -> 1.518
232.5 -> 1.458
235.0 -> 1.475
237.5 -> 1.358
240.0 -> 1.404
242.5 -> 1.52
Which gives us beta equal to -0.014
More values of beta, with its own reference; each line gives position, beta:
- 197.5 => 0.010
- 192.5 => 0.030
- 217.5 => 0.016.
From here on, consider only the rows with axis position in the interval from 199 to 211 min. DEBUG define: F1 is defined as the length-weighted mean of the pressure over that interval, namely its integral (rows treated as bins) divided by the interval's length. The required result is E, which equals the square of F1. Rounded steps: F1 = 1.54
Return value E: 2.36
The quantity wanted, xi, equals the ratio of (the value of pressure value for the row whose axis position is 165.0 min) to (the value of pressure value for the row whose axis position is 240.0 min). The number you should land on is 1.05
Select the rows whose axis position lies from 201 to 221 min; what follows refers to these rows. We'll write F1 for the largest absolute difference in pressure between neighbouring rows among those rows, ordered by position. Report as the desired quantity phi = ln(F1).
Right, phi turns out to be -1.8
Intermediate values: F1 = 0.169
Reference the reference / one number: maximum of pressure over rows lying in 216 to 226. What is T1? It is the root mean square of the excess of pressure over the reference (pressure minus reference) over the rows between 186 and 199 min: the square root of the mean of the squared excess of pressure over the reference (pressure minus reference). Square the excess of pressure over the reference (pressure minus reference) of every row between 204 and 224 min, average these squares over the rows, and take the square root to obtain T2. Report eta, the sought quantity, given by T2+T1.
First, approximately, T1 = 0.065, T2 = 0.060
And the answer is 0.125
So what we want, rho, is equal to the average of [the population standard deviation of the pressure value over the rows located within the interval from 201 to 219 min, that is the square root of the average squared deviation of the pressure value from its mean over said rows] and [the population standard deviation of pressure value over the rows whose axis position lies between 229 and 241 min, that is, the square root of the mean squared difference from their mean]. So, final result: 0.060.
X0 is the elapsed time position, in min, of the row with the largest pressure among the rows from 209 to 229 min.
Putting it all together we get 210.0 min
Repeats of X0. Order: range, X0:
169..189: 180.0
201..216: 205.0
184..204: 202.5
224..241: 227.5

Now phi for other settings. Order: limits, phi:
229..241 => -2.1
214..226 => -2.7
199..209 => -1.8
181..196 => -2.8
